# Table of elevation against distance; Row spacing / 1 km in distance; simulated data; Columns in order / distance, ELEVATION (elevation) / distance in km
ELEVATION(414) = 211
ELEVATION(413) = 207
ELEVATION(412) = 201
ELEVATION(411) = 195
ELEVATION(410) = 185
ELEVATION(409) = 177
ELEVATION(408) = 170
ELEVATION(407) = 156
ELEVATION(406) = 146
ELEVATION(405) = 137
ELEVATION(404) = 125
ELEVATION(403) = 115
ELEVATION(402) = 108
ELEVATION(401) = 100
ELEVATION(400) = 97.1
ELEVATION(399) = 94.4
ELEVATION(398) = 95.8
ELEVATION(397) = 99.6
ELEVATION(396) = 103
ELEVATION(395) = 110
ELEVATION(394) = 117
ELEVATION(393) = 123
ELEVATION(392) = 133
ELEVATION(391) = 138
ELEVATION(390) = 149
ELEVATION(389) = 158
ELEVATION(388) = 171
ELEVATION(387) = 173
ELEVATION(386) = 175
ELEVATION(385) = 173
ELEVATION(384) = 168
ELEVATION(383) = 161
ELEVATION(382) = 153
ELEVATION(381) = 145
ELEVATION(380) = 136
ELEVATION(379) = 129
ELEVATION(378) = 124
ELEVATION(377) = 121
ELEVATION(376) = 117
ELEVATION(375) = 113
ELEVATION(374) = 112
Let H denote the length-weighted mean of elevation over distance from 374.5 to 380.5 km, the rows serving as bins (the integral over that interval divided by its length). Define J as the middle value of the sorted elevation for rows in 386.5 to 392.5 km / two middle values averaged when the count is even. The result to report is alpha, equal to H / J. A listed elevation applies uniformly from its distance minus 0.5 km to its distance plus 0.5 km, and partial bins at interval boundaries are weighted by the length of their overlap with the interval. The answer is 0.8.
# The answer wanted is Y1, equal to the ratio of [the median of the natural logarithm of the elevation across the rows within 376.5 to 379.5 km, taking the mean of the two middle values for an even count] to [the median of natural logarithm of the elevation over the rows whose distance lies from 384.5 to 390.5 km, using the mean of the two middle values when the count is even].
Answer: 0.94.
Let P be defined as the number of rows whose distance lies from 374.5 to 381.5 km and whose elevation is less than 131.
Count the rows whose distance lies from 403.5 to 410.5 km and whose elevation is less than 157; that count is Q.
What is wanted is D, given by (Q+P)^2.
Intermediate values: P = 5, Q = 4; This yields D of 81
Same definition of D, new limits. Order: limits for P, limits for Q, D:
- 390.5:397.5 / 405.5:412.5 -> 49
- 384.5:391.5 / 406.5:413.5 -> 1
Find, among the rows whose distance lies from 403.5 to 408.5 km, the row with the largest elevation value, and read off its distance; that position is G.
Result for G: 408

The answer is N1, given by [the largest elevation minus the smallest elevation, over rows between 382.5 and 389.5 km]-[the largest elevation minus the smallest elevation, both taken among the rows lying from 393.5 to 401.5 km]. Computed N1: -6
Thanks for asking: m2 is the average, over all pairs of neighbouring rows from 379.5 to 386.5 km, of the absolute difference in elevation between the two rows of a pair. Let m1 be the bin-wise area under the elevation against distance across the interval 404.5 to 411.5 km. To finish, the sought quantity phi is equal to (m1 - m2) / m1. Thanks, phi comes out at 0.994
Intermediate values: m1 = 1166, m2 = 6.5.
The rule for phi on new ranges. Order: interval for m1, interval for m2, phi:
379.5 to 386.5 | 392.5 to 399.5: 0.996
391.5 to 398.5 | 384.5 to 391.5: 0.992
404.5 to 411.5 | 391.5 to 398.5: 0.995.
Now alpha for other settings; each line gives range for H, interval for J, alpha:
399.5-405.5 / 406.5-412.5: 0.6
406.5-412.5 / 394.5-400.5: 1.8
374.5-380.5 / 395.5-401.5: 1.3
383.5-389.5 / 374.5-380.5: 1.4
